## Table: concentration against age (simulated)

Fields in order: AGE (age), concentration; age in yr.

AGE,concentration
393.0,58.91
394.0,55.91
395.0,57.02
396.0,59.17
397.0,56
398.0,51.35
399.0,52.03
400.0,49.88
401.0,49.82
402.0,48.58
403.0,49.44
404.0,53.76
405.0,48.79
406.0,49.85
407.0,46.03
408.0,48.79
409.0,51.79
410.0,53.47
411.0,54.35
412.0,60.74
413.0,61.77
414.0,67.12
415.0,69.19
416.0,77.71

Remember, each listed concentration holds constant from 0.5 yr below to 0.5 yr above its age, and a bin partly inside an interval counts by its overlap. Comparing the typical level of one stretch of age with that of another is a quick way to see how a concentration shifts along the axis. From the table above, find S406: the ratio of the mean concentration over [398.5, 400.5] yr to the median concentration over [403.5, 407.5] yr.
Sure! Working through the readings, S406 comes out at 1.03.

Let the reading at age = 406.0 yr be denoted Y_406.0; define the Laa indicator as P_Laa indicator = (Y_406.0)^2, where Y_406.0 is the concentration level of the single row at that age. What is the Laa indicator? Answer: 2485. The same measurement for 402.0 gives 2360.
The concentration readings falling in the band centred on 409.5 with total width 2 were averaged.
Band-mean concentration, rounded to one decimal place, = 52.6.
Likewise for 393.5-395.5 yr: 56.5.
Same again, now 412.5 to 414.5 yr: 64.4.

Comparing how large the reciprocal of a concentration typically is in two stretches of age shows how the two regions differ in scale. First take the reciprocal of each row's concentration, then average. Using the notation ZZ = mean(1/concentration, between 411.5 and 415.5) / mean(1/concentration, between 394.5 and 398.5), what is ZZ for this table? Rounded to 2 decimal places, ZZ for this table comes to 0.86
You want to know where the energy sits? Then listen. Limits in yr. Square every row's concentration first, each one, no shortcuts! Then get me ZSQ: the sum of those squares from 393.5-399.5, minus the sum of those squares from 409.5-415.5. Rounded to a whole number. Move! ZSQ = -4252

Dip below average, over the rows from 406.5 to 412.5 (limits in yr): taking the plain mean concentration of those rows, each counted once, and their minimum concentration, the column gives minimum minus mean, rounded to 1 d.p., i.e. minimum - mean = -6.5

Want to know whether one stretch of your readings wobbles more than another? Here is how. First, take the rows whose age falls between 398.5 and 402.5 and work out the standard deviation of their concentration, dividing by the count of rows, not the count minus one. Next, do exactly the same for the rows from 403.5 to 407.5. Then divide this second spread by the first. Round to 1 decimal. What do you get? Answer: 2.2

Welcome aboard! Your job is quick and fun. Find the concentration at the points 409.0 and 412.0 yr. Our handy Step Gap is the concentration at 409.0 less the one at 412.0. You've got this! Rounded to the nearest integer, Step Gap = -9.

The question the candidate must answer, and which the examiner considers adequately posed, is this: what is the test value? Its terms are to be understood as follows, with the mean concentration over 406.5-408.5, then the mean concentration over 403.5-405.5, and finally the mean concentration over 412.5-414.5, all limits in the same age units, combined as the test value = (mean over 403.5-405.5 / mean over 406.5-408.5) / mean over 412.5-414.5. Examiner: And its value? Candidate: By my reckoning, 0.0168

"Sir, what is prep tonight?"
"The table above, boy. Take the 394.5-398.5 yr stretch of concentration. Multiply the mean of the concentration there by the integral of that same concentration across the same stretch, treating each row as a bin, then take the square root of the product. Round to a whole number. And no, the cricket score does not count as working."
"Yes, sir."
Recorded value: 112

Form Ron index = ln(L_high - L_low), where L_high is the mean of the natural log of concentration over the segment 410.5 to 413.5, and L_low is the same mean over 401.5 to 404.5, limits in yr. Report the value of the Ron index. -1.9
